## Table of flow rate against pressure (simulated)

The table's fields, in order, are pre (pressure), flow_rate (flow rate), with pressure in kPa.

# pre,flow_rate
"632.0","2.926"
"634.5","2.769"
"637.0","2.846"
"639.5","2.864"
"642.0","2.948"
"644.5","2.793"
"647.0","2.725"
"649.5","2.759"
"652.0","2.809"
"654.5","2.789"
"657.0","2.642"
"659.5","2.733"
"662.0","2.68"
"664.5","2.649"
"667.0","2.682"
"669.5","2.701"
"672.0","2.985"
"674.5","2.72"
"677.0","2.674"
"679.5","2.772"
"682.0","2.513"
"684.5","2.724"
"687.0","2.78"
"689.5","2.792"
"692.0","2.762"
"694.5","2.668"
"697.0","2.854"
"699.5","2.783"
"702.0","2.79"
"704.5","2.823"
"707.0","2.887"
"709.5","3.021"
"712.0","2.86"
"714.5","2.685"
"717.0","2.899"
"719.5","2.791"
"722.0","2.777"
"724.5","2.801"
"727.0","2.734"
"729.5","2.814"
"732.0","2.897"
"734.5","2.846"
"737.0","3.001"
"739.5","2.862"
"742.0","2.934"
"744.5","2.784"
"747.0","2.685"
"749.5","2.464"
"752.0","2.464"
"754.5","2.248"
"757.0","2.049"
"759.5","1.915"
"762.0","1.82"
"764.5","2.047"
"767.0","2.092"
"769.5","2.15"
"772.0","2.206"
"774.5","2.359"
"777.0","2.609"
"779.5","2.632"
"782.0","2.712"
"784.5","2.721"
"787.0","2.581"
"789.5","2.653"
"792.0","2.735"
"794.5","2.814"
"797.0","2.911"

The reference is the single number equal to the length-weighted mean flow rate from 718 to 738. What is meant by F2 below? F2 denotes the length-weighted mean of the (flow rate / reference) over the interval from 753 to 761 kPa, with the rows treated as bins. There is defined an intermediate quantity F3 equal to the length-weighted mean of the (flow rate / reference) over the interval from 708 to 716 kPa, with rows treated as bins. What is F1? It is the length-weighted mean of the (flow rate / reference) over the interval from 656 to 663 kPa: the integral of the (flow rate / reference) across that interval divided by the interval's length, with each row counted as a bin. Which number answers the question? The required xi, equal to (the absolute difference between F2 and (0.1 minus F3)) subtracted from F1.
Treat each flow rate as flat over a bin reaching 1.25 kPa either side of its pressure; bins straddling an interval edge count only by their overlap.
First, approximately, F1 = 0.95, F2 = 0.73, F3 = 1.01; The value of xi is -0.69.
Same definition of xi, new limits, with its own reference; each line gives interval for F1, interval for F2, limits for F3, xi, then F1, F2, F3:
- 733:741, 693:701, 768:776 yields -0.65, 1.03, 0.98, 0.79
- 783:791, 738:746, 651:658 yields -0.94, 0.94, 1.01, 0.97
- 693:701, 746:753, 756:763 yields -0.50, 0.98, 0.90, 0.68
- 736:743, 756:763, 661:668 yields -0.49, 1.03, 0.68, 0.94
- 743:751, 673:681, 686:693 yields -0.91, 0.94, 0.96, 0.98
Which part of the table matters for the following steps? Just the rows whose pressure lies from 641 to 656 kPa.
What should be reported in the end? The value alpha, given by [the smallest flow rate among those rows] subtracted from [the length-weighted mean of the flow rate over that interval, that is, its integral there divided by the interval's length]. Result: 0.07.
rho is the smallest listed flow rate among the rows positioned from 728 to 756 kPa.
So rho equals 2.248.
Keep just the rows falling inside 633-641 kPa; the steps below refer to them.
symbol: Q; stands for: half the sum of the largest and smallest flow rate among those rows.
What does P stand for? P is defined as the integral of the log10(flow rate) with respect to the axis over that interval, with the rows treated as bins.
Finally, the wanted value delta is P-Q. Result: 0.80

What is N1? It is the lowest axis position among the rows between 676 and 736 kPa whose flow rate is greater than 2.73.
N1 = 679.5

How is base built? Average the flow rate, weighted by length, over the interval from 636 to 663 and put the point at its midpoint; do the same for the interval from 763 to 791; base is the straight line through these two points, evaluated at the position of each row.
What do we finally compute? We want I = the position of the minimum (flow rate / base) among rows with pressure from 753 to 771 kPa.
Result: 762.0 kPa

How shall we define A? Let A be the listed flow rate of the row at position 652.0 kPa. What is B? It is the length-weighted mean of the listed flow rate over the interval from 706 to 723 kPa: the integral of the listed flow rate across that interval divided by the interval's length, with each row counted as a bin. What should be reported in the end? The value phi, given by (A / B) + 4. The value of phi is 4.99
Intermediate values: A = 2.809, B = 2.85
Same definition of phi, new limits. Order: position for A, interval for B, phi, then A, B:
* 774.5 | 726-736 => 4.83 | 2.359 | 2.83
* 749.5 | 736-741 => 4.84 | 2.464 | 2.93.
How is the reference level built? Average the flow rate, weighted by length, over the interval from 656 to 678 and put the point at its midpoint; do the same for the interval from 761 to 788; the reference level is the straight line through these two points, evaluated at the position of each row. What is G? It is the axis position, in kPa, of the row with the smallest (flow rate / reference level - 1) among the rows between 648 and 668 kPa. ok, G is 657.0 kPa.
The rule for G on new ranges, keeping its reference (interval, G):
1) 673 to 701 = 682.0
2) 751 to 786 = 762.0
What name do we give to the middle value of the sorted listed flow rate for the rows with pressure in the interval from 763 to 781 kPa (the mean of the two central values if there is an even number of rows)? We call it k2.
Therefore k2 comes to 2.21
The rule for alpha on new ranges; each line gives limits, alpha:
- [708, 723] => 0.16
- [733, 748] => 0.17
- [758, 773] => 0.22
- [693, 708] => 0.13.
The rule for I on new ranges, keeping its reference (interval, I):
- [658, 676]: 664.5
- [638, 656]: 647.0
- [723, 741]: 727.0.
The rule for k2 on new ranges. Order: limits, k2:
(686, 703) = 2.78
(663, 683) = 2.69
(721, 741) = 2.83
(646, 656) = 2.77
